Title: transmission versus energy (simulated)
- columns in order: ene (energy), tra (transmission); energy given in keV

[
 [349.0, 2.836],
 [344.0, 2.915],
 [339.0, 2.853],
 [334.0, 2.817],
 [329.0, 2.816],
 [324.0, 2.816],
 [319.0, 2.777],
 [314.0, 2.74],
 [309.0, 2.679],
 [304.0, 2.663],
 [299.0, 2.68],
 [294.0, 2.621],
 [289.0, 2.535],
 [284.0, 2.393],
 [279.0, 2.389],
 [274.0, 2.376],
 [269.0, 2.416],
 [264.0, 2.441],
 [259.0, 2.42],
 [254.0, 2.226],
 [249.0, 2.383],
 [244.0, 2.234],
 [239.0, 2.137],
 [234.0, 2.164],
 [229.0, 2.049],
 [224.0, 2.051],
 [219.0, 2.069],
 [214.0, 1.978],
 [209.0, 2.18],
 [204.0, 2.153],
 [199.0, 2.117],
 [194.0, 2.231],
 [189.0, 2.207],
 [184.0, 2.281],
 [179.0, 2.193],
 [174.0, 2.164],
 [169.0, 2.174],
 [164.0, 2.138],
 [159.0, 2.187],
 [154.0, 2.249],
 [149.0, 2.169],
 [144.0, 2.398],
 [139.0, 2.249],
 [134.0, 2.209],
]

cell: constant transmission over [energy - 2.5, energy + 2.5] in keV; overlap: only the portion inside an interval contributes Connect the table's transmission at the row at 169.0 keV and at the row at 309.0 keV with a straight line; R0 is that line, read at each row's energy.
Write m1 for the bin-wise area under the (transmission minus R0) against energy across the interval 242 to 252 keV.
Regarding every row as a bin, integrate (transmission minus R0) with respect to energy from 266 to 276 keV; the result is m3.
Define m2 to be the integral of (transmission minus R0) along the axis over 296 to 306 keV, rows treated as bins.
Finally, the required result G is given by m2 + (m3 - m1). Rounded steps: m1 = -1.5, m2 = 0.2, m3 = -1.4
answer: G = 0.2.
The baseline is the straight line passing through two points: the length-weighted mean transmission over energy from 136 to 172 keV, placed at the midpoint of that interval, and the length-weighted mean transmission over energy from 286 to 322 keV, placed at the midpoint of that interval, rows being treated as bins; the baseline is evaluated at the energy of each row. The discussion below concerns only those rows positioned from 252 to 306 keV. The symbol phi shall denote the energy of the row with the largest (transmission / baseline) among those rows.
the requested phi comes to 299.0 keV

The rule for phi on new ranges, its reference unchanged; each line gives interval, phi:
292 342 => 324.0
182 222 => 184.0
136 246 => 144.0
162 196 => 184.0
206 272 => 264.0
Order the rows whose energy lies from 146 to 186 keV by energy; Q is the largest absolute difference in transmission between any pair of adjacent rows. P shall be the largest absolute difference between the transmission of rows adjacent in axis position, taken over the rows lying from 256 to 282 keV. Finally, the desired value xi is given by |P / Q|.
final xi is 0.45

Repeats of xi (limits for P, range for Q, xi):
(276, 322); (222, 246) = 1.23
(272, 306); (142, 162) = 0.62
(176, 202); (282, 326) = 0.80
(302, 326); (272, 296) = 0.43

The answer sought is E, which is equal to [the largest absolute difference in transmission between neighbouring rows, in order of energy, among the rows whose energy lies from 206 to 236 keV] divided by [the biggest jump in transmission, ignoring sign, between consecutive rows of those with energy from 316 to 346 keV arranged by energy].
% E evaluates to 3.3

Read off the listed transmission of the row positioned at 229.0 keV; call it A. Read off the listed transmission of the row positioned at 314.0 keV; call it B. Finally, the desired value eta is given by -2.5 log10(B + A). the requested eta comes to -1.70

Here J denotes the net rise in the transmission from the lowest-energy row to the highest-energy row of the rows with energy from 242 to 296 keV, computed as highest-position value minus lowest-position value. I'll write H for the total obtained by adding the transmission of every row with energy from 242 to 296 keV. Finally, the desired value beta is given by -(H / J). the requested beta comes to -68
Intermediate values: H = 26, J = 0.4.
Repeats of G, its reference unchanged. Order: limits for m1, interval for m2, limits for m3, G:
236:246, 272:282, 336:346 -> 1.6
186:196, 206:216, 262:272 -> -3.1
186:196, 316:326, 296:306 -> 1.2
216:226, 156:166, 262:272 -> 2.3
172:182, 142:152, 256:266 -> 1.1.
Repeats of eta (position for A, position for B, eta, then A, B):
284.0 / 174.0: -1.65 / 2.393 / 2.164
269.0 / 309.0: -1.77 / 2.416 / 2.679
